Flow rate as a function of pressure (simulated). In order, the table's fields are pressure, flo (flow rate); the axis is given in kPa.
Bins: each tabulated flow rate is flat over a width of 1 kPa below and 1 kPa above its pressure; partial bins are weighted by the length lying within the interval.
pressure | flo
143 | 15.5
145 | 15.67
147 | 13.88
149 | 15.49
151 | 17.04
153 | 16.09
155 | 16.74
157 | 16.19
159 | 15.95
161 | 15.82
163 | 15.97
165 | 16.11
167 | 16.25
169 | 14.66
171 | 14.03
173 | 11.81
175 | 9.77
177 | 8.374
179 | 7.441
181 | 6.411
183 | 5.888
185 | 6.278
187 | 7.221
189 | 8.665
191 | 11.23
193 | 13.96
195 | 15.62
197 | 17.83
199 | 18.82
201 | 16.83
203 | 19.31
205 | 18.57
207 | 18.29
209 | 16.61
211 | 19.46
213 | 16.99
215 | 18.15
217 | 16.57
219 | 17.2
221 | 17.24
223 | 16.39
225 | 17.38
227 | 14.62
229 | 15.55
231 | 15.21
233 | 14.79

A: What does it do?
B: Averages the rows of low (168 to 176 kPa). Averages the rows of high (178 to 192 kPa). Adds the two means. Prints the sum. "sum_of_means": 20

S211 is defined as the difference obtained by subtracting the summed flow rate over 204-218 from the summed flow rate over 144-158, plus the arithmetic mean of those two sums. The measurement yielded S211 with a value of 104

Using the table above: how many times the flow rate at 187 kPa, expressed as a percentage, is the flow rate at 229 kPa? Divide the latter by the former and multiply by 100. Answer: 215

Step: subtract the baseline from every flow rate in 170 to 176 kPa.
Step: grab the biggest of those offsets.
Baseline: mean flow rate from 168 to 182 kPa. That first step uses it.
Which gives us 3.7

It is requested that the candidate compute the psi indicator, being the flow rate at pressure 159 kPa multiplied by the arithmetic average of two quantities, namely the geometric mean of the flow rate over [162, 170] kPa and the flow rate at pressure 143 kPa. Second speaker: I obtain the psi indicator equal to 249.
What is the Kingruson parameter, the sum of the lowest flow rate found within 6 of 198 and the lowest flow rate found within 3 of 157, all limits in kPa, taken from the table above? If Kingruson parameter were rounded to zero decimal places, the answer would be 30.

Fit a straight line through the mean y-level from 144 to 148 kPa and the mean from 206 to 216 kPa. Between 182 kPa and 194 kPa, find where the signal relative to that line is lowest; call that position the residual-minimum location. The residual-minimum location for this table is 183 kPa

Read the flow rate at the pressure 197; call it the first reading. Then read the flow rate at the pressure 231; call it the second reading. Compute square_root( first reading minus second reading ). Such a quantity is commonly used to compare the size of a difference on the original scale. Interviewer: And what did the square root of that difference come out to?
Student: 1.6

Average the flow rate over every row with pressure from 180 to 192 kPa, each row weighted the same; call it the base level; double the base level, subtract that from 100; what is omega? 84.8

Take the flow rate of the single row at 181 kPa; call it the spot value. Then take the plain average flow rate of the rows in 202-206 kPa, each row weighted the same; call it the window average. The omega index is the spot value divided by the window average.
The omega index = 0.34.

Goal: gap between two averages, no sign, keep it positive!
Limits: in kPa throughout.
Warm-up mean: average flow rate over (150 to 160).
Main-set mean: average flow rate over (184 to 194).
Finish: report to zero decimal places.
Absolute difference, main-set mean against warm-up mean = 7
